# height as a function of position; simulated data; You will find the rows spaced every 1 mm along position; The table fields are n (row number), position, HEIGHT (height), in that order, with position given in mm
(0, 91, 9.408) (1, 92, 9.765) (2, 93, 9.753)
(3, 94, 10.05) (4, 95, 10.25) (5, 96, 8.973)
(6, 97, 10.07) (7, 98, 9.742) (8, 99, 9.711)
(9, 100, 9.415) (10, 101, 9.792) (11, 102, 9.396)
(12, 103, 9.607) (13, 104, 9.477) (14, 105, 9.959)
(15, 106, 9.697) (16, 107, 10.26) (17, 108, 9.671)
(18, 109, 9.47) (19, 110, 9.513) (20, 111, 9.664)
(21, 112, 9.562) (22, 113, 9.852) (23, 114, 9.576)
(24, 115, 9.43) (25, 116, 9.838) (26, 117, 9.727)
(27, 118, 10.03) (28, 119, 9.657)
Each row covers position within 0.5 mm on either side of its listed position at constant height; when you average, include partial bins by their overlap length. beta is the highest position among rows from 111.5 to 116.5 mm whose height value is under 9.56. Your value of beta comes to 115 mm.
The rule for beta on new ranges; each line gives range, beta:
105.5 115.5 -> 115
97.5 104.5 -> 104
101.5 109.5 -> 109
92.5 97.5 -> 96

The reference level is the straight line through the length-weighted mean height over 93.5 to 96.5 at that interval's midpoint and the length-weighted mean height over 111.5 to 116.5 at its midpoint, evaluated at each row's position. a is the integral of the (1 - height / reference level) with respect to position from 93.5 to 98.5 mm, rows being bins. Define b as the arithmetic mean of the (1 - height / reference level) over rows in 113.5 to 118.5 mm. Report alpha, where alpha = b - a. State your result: 0.02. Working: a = -0.03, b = -0.008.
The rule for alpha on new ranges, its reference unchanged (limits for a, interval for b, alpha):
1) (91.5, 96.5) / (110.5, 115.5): 0.00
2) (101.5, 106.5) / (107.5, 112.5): -0.03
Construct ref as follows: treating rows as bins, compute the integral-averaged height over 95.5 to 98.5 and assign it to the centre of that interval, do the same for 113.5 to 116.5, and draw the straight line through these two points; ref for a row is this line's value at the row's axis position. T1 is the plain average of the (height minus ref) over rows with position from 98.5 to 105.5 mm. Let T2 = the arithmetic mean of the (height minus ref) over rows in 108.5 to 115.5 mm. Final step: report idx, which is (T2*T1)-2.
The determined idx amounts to -2.00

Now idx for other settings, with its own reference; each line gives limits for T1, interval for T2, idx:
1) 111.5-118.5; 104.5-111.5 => -1.99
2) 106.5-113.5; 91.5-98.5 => -1.98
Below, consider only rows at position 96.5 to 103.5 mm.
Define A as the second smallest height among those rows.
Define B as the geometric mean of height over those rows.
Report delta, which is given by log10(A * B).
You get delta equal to 1.959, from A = 9.415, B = 9.67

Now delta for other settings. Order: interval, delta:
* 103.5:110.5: 1.964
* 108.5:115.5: 1.958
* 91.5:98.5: 1.980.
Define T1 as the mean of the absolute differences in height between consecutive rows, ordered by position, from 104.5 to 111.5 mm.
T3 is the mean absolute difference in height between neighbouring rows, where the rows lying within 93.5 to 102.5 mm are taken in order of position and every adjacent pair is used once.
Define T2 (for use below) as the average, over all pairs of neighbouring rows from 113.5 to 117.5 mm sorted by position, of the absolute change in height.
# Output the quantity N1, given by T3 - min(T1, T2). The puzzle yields 0.28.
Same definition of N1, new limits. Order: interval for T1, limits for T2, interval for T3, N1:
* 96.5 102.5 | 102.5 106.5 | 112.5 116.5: -0.01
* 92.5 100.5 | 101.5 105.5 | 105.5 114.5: 0.00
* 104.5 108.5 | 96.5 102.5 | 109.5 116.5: -0.06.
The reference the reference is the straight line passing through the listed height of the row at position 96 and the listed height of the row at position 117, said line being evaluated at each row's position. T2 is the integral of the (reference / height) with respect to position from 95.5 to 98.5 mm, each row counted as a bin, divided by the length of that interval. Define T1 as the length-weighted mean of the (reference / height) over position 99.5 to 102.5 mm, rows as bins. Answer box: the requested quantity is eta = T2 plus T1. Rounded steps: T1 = 0.96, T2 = 0.941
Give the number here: 1.90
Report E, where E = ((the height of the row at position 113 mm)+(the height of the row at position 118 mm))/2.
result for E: 9.94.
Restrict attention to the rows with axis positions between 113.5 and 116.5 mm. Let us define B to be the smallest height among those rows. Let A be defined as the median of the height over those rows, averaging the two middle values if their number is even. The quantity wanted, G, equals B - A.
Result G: -0.15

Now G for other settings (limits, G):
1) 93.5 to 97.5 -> -1.09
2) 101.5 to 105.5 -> -0.15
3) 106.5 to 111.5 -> -0.19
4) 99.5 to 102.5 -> -0.02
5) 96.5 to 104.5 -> -0.26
